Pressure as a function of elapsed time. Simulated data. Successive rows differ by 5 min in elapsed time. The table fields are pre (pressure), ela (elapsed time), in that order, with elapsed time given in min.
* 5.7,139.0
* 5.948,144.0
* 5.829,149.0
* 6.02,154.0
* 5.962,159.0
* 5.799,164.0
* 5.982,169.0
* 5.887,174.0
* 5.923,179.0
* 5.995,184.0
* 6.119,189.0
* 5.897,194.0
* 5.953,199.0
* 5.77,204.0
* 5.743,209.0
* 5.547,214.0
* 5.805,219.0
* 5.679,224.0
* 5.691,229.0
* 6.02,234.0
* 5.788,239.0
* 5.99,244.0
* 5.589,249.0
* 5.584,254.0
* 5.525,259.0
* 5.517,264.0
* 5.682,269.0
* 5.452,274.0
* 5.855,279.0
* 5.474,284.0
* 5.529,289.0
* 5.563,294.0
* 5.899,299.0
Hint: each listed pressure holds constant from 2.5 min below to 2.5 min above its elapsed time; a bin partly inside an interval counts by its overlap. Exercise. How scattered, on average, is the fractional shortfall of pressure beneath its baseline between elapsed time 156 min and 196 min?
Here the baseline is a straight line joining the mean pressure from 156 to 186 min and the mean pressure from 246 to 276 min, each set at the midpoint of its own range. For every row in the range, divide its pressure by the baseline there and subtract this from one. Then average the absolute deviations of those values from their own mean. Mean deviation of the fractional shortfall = 0.014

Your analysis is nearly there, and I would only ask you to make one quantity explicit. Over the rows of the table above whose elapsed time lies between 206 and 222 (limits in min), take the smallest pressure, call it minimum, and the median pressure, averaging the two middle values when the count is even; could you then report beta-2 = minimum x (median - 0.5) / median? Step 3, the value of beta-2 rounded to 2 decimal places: 5.06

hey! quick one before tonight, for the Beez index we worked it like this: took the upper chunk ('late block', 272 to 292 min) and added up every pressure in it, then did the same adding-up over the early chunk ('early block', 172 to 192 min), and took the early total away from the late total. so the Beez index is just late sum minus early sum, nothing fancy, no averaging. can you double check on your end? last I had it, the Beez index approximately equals -1.61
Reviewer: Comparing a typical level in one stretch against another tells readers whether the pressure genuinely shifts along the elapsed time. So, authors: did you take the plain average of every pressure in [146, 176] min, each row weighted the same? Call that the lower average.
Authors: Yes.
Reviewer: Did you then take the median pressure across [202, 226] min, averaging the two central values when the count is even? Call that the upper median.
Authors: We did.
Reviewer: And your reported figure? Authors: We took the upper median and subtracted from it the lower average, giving -0.17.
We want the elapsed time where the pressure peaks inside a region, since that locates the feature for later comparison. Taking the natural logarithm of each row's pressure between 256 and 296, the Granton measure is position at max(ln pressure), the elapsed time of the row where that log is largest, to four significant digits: 279.0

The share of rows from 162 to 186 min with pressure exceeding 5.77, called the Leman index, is 1.0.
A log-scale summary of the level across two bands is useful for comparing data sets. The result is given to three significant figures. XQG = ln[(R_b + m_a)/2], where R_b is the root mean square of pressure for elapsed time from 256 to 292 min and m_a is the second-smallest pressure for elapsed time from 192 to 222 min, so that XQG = 1.73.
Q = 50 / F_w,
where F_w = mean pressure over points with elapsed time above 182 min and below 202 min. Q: 8.35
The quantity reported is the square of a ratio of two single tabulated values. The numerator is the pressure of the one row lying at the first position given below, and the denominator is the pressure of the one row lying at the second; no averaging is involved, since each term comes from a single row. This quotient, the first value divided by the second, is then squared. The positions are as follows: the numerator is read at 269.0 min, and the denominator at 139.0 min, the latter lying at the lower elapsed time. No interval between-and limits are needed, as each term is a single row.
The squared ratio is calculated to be 0.99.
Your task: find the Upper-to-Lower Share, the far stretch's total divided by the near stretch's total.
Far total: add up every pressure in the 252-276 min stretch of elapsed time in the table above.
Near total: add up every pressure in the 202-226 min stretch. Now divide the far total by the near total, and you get 0.973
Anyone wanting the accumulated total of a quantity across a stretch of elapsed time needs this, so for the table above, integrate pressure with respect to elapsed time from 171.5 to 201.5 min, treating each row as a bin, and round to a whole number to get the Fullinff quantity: 179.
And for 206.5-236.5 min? 172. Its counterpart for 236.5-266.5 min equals 170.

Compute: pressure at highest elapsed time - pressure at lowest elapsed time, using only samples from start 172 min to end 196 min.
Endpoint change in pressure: 0.01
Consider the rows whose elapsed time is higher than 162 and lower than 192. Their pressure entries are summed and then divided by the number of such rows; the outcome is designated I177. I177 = 5.95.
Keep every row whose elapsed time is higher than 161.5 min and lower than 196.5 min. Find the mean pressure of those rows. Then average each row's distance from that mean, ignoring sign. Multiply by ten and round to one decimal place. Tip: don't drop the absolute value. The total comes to 0.8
